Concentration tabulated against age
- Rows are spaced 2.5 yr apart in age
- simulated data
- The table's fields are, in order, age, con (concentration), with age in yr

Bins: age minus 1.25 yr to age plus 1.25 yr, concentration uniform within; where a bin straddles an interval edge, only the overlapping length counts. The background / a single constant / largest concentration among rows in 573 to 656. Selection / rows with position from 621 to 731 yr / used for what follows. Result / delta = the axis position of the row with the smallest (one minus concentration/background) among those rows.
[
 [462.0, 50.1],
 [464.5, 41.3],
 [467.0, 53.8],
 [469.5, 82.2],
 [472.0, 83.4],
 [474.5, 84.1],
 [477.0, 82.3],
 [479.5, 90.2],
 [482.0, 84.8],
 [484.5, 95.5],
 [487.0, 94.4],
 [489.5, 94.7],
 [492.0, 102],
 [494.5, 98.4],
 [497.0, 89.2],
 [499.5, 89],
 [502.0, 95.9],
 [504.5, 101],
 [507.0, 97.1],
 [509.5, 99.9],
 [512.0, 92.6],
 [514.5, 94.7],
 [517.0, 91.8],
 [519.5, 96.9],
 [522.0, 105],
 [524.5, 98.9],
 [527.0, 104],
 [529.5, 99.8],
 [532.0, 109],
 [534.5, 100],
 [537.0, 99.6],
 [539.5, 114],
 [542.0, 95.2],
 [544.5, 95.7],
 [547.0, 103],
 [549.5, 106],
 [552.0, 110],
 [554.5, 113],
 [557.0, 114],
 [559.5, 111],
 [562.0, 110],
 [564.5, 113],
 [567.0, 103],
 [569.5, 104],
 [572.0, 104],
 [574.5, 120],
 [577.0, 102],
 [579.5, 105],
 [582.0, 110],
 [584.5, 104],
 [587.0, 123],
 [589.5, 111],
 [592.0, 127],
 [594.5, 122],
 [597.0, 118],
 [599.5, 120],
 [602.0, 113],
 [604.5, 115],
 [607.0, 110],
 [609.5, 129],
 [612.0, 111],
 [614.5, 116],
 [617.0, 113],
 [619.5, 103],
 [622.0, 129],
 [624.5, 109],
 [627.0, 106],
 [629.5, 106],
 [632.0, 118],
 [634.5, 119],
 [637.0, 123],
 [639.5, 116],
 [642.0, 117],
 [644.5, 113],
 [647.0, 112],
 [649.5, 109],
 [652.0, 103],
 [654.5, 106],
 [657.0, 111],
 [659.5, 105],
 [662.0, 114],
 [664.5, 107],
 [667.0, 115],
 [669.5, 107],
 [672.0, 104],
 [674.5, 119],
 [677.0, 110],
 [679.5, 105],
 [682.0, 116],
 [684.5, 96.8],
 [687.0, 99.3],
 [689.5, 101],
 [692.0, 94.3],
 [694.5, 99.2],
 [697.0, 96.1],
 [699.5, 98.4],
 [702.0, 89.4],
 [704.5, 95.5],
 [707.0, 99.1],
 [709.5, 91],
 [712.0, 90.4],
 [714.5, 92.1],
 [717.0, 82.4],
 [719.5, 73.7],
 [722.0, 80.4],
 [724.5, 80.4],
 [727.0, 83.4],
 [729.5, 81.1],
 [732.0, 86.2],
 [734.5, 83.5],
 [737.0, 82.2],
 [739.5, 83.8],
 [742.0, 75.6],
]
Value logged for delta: 622.0 yr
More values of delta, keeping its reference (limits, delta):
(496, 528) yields 522.0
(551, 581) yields 574.5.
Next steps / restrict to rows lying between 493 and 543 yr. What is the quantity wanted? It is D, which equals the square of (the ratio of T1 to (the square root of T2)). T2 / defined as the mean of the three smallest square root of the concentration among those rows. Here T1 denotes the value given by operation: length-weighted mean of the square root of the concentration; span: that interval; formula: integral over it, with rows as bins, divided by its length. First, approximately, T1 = 9.9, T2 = 9.5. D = 10.4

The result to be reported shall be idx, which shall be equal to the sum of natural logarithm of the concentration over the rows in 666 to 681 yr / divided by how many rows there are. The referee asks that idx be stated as 4.70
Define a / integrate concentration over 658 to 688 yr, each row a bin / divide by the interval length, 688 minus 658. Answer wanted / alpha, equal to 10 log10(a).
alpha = 20.3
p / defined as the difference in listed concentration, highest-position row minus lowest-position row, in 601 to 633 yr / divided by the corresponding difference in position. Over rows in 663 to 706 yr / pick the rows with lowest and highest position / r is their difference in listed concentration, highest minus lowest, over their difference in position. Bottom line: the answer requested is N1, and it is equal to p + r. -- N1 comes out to -0.1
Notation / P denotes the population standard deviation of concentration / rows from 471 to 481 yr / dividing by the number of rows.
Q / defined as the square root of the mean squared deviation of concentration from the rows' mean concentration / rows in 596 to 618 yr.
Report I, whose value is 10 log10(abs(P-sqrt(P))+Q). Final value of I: 8.3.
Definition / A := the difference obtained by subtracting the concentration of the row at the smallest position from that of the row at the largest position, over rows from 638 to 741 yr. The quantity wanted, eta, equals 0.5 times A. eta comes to -16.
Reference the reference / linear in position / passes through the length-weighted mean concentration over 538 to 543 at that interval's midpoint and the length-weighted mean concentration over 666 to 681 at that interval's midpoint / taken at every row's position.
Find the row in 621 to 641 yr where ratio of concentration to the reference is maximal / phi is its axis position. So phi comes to 622.0 yr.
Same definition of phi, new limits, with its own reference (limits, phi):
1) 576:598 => 592.0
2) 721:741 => 732.0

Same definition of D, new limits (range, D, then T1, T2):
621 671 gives 11.0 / 10.6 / 10.2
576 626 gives 11.3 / 10.7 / 10.1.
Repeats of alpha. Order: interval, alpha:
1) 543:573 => 20.3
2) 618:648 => 20.6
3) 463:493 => 19.1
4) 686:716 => 19.8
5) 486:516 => 19.8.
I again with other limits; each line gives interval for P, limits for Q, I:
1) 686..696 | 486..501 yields 7.5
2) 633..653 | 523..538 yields 8.4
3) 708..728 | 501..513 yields 8.2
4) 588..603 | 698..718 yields 9.1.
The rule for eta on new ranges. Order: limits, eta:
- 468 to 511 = 9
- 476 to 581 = 11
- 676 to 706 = -7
